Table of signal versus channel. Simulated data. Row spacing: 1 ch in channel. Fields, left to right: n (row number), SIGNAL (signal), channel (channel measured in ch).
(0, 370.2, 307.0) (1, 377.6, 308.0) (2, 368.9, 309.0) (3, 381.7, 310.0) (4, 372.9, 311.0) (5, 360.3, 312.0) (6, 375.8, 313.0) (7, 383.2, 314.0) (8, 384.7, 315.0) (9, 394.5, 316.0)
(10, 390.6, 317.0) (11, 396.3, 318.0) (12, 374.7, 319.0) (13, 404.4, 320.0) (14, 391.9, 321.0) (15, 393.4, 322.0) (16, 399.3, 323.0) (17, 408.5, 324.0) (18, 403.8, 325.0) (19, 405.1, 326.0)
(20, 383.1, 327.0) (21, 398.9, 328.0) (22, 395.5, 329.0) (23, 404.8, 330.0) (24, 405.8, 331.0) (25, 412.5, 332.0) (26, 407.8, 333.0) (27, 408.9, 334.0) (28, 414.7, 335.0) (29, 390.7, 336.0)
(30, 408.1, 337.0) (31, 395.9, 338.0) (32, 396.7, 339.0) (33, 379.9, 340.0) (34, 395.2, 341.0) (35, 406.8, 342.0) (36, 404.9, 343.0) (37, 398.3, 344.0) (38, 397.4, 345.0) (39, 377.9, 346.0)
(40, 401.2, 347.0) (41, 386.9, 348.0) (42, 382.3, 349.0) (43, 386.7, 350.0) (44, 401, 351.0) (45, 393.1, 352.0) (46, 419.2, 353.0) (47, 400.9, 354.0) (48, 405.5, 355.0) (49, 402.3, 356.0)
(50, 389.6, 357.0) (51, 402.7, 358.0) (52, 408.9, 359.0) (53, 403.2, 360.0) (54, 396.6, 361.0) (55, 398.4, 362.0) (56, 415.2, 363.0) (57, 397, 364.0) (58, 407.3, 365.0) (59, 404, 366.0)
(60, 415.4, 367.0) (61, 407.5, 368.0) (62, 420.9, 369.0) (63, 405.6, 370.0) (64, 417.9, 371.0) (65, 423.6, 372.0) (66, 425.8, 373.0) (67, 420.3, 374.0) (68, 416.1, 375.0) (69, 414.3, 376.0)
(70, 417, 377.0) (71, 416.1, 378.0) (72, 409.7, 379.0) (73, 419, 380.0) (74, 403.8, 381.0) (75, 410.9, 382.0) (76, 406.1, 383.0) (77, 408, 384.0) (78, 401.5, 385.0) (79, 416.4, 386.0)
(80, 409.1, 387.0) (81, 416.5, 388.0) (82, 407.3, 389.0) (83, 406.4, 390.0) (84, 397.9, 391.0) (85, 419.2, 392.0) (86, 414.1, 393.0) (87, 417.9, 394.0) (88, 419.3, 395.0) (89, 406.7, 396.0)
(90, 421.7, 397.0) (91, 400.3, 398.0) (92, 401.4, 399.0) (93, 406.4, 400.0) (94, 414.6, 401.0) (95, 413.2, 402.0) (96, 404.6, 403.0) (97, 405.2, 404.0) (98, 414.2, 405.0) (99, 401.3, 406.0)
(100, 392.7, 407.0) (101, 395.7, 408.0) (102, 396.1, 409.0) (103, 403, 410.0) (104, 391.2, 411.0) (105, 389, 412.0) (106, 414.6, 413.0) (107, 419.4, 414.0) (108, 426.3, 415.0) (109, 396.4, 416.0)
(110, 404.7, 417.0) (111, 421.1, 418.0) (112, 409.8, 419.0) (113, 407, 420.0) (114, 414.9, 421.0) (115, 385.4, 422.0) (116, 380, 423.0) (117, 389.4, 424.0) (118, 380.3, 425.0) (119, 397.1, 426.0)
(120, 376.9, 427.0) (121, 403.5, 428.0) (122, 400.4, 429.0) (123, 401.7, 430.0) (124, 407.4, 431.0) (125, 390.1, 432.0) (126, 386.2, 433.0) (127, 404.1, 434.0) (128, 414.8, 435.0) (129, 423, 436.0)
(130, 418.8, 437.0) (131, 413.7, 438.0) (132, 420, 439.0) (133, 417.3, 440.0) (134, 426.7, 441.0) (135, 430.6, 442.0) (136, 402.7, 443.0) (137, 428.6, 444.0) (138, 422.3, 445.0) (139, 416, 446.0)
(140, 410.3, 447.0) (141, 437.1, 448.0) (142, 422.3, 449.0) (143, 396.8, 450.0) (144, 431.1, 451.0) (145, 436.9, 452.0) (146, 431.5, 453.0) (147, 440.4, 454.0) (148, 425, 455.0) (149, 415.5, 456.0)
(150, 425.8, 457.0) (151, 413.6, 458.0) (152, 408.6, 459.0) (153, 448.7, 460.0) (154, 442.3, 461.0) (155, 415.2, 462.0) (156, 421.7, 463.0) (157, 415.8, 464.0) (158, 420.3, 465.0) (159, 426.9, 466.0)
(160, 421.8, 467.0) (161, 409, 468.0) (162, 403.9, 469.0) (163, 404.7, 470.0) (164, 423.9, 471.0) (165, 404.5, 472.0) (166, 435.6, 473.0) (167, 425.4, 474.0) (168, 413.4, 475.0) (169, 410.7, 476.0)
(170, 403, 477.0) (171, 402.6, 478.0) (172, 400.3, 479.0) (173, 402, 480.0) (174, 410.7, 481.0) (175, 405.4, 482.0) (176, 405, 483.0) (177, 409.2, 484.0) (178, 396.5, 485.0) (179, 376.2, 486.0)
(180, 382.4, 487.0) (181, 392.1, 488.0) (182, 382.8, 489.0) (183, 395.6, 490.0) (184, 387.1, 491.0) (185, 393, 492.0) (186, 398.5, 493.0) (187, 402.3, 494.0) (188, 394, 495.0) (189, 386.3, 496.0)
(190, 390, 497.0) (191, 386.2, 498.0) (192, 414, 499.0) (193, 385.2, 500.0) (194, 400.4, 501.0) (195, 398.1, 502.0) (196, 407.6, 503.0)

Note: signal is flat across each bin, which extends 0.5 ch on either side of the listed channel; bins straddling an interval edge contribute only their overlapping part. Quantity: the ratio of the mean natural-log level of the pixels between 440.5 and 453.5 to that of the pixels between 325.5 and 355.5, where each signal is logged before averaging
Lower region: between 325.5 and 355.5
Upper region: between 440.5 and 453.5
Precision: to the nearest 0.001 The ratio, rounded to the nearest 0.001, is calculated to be 1.010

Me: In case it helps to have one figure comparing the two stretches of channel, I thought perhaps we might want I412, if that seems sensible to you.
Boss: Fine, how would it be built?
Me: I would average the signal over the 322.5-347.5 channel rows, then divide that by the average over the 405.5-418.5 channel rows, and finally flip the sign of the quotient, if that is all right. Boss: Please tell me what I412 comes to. -0.990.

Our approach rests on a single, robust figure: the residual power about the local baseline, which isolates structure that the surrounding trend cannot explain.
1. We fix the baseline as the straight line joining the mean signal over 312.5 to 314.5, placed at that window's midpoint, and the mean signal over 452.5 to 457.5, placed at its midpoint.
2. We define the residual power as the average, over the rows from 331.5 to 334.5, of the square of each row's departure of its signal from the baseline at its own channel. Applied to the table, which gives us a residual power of 562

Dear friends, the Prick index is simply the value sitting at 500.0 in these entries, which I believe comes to 385.2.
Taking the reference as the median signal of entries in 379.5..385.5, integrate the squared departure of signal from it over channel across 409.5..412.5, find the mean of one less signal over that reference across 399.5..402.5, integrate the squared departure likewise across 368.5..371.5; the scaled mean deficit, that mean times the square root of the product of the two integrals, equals -4.6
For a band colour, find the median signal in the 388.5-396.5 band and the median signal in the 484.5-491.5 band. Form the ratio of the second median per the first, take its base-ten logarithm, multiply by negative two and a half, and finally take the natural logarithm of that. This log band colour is -2.74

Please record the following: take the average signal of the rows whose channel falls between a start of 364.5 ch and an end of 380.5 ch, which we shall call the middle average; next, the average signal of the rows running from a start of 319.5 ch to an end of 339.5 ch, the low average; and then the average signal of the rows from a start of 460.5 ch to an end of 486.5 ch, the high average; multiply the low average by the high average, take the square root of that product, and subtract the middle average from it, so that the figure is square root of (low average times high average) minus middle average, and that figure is -8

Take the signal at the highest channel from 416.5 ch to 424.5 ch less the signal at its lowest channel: -15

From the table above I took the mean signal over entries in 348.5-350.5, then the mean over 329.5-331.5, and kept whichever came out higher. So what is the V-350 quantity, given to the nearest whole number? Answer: 405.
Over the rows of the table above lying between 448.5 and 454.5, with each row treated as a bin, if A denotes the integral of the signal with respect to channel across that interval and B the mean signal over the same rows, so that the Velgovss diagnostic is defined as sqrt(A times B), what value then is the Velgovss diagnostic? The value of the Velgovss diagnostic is 1045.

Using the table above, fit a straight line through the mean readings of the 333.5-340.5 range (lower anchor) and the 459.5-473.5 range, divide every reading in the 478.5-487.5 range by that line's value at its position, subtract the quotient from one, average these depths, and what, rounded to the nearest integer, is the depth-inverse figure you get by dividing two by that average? 34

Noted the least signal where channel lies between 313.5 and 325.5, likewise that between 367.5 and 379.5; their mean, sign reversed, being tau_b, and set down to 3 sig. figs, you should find -390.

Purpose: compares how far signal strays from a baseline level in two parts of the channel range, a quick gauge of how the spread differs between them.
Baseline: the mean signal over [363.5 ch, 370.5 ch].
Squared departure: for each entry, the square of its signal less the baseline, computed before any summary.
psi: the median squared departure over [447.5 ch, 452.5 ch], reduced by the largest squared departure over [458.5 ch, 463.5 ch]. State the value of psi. -1114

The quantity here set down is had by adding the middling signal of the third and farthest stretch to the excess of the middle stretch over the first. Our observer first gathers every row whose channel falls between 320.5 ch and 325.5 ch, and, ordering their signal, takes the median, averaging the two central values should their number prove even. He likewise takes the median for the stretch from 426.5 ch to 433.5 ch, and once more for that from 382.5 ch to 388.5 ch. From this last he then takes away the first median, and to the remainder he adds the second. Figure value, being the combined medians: 410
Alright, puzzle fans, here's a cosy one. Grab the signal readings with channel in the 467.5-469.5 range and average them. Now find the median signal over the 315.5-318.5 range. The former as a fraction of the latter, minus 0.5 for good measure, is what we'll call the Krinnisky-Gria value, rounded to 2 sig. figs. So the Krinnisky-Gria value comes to 0.53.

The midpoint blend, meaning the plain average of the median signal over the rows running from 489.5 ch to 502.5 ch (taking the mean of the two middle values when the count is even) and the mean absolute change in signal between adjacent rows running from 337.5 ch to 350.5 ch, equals 202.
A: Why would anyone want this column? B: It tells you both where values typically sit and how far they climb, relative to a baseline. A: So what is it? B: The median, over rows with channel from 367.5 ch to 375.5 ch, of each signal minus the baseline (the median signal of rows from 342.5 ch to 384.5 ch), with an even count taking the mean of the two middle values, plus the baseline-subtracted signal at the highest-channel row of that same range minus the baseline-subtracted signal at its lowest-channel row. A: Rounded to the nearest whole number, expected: 22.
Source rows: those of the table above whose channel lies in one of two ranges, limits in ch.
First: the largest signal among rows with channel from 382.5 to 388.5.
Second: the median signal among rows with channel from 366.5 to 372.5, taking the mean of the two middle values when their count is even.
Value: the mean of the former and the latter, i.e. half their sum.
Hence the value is 417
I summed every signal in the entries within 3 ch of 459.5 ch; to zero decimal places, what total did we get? 2554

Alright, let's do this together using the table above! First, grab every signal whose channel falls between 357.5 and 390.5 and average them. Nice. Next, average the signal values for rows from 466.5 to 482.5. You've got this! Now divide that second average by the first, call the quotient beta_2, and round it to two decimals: 1.00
